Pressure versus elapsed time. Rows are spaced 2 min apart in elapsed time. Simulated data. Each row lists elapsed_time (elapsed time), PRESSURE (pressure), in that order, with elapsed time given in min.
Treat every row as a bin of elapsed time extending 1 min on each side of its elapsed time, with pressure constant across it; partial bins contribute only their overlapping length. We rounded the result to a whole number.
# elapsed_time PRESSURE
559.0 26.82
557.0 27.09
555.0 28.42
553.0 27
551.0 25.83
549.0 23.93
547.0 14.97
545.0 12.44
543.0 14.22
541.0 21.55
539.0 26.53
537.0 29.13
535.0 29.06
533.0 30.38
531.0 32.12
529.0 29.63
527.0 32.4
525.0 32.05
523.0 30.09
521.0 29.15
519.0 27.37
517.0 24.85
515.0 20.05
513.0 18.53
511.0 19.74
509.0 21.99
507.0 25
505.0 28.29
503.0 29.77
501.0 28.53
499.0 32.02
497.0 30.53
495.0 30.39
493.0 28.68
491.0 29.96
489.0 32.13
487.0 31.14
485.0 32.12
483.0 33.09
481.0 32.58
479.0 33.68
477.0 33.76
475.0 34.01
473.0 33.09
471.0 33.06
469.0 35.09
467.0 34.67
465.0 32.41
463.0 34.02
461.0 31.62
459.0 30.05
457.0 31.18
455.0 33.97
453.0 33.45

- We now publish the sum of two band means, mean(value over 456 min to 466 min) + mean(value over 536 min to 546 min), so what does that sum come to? 53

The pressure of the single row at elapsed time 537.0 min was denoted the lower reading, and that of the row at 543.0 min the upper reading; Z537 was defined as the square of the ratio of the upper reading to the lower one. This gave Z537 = 0.24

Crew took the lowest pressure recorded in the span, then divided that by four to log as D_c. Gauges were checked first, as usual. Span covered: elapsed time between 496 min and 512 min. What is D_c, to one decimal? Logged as 4.9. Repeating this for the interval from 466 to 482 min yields 8.1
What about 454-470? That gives 7.5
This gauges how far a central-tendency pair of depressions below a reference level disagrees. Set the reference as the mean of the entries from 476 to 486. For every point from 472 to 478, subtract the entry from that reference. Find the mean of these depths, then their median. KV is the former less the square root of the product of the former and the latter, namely -1.2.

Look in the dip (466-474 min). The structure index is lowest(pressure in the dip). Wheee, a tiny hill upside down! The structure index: 33.06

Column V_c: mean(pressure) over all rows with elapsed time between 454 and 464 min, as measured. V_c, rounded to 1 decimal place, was 32.2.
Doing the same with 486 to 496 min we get 30.5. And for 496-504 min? 30.2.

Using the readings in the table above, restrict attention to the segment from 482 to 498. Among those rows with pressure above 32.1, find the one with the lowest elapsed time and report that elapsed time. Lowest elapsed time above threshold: 483.0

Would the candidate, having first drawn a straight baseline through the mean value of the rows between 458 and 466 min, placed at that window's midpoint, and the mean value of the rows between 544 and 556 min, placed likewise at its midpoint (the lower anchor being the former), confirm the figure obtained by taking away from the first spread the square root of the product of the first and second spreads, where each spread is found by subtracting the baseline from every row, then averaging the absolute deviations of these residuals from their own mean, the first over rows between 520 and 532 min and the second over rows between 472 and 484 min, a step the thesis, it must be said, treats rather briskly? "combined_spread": 0.7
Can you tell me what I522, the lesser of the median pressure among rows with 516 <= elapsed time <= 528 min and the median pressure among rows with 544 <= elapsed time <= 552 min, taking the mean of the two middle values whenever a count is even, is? 19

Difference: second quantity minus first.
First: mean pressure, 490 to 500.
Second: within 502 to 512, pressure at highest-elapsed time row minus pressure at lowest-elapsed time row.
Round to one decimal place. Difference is -40.3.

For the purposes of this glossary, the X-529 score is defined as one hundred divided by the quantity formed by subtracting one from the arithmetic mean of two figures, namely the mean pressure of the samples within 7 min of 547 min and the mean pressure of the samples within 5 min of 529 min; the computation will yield 4.1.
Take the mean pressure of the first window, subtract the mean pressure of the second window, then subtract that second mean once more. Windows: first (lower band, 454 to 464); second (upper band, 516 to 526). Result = -25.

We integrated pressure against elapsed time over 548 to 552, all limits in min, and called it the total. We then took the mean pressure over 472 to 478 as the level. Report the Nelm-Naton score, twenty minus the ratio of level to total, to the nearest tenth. 19.7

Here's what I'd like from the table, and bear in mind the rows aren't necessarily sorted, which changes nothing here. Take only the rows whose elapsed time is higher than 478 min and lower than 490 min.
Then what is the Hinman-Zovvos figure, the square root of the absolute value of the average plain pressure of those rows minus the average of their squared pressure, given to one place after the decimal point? 32.0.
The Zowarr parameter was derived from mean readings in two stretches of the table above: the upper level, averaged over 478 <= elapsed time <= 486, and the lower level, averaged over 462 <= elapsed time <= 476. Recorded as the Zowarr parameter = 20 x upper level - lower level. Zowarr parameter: 624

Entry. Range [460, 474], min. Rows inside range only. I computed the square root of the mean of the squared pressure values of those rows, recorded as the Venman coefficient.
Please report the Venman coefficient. 33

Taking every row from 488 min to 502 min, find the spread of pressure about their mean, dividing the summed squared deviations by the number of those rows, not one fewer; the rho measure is 1.3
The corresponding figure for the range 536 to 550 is 6.1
